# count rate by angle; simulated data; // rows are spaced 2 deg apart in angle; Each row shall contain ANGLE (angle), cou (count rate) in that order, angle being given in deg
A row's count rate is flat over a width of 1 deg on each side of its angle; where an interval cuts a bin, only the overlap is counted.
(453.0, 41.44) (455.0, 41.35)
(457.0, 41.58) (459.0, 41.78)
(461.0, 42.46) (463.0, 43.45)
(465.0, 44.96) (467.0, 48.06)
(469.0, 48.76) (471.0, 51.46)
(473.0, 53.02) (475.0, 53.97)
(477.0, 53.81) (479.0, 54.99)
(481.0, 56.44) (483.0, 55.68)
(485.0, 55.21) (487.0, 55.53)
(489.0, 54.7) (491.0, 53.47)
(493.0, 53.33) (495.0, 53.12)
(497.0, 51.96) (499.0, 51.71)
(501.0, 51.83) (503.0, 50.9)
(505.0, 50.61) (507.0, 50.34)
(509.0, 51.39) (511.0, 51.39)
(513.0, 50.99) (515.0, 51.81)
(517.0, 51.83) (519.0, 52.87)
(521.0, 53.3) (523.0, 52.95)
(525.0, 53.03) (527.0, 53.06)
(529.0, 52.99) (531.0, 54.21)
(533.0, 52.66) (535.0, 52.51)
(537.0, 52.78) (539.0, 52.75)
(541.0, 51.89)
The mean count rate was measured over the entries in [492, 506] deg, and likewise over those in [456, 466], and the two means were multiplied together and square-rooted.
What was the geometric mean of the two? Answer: 47.2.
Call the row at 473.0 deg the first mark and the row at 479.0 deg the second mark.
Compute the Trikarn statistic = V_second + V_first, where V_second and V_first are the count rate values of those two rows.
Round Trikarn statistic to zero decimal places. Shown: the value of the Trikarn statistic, 108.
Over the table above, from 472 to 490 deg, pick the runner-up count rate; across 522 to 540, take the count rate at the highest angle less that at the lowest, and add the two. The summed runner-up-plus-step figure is 55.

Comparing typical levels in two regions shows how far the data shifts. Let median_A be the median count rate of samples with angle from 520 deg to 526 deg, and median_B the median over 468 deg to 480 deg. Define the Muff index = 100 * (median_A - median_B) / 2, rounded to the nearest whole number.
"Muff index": -19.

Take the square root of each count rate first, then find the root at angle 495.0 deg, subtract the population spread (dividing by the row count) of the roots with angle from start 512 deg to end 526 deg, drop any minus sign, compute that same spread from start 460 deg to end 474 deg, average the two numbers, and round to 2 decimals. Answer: 3.75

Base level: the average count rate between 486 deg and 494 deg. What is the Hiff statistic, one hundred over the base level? 1.84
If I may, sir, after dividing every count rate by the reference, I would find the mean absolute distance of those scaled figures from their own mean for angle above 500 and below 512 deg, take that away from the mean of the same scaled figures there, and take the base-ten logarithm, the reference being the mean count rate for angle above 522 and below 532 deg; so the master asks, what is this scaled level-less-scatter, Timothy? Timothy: -0.022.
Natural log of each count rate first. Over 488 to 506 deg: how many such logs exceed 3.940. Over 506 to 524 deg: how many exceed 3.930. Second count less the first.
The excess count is 1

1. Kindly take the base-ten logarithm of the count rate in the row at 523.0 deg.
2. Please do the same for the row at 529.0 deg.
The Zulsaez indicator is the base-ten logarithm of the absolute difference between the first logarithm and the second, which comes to -3.5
